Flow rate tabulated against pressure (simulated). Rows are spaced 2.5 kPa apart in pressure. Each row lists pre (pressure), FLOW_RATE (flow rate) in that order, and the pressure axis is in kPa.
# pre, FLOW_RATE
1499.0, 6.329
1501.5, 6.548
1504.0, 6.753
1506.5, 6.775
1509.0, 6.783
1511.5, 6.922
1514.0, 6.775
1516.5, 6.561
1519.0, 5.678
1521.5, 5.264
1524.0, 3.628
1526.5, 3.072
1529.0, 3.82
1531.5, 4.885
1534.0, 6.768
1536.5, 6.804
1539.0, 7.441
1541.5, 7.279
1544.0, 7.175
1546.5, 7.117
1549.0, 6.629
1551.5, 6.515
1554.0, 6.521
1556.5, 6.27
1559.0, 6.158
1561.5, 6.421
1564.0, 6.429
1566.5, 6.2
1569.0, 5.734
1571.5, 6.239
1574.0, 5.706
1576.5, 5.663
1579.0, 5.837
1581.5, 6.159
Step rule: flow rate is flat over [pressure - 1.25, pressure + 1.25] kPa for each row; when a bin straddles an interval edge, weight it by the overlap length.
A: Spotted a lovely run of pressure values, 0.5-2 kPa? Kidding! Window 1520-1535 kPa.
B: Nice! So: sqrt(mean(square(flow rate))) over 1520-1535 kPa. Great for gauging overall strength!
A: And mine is 4.74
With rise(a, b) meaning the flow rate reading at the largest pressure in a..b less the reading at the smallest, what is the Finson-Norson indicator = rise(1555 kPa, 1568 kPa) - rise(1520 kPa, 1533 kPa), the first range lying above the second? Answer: 0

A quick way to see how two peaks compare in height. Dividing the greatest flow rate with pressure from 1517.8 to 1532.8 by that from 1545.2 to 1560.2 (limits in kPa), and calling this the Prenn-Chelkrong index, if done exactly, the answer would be 0.80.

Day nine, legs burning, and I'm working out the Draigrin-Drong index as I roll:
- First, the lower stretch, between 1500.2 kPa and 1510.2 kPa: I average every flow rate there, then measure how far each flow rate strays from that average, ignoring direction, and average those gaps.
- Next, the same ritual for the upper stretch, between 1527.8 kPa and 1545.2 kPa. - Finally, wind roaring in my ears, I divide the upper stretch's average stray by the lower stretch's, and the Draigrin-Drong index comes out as 13.4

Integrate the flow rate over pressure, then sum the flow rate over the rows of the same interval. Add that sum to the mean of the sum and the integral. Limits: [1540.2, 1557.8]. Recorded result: 131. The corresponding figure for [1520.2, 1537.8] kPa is 94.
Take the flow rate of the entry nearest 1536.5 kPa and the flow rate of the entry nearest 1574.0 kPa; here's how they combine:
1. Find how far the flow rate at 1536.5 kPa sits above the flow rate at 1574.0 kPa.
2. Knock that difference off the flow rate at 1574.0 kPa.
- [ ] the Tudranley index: 4.61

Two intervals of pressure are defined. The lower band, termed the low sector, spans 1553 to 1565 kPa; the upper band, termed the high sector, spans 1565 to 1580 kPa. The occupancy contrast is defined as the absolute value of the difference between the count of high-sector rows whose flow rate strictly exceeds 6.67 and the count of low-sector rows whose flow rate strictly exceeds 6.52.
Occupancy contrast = 1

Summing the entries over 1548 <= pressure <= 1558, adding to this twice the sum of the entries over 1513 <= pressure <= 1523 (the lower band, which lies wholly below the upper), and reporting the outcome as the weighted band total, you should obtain 74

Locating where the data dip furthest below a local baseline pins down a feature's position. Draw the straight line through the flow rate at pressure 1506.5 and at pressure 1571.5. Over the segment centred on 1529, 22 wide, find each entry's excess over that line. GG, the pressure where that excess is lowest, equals 1526.5 kPa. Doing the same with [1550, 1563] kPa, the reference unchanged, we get 1559.0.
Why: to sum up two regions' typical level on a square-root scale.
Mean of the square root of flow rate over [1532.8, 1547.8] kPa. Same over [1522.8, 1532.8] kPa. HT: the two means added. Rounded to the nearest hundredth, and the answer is 4.62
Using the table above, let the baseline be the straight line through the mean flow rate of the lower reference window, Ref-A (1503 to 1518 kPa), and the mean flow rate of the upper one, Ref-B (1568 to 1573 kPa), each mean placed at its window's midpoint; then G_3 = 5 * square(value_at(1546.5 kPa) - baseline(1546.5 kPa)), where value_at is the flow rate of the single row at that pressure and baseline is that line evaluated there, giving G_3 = 3.4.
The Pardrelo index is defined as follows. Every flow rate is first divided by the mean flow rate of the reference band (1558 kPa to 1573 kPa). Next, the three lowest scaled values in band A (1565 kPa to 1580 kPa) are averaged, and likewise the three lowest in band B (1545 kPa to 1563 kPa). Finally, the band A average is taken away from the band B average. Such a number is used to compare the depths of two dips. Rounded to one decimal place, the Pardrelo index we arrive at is 0.1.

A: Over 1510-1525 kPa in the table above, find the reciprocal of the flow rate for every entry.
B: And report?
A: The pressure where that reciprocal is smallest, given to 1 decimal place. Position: 1511.5 kPa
